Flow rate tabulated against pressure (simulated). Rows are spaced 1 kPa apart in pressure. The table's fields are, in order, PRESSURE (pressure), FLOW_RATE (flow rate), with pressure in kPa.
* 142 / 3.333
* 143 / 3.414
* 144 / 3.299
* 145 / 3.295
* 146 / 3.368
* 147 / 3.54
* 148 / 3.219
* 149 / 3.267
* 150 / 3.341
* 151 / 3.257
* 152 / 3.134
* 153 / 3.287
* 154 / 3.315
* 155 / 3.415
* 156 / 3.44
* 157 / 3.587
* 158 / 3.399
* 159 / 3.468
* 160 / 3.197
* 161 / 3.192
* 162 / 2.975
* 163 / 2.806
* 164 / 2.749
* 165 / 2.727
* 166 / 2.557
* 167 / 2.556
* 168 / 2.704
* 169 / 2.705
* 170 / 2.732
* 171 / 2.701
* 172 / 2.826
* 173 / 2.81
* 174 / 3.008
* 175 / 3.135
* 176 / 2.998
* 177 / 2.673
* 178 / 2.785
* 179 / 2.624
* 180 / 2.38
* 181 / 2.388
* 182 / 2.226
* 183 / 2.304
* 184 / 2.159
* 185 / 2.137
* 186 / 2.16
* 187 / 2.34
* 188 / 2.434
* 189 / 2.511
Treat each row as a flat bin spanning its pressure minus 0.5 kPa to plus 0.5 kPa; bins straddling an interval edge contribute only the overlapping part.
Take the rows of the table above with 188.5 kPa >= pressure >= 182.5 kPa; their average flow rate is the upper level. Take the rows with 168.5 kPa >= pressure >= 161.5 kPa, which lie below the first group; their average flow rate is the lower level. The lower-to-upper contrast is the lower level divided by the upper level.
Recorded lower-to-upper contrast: 1.21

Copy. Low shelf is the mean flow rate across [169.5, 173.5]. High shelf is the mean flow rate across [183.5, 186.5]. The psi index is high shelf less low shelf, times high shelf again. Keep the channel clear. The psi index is -1.3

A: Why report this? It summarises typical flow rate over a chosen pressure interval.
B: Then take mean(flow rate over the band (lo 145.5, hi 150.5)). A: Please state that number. 3.35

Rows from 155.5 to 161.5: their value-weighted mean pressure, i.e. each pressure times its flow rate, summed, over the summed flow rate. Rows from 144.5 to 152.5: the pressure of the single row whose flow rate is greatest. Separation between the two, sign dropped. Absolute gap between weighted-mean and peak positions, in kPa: 11.4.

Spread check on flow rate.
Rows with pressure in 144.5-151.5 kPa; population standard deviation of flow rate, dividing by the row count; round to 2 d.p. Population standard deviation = 0.10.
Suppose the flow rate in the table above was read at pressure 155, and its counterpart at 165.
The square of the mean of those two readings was 9.4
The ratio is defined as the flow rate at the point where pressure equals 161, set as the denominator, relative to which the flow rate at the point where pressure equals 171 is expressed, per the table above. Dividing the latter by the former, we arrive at 0.85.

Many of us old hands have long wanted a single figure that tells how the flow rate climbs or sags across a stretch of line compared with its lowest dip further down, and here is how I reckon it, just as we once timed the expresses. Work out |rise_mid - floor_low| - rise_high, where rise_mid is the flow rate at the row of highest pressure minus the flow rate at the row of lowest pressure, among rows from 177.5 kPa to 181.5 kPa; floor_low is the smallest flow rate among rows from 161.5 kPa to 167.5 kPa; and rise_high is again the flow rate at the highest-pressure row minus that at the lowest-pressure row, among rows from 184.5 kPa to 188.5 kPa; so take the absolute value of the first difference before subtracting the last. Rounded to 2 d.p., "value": 2.66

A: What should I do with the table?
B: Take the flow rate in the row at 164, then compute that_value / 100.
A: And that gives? 0.0275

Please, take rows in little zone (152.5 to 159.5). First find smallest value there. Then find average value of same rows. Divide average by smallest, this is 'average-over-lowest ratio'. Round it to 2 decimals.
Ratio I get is 1.04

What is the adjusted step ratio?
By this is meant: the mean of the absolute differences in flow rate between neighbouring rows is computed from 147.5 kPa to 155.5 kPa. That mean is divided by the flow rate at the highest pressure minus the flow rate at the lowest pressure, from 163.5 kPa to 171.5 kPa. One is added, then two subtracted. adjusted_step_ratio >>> -2.8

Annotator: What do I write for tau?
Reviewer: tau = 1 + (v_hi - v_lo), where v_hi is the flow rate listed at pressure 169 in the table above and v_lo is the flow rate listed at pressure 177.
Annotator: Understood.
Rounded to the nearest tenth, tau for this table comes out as 1.0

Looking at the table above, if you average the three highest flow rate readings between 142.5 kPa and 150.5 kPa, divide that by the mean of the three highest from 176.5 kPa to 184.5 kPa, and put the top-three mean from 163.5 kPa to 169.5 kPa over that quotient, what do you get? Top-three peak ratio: 2.14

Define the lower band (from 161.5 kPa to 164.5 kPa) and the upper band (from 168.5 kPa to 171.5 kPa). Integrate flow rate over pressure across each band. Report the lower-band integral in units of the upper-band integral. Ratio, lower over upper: 1.0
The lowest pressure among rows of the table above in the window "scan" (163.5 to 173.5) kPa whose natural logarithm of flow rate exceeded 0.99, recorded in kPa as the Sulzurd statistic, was 164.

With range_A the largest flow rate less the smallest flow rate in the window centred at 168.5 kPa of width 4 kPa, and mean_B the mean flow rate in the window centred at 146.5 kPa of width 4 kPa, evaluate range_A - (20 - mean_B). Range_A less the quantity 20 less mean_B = -16.5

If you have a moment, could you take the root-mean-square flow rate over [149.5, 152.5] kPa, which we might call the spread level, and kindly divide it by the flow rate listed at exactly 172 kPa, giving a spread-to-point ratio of 1.15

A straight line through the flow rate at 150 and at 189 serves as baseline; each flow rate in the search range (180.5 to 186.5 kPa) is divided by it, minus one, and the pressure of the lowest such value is 185 kPa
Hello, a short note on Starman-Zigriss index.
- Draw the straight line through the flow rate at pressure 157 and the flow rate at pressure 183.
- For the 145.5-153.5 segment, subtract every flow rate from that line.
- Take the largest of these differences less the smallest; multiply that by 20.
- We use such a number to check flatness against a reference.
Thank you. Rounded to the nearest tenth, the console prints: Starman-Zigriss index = 6.3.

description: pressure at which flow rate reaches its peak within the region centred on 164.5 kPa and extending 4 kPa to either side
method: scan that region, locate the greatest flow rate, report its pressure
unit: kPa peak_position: 161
